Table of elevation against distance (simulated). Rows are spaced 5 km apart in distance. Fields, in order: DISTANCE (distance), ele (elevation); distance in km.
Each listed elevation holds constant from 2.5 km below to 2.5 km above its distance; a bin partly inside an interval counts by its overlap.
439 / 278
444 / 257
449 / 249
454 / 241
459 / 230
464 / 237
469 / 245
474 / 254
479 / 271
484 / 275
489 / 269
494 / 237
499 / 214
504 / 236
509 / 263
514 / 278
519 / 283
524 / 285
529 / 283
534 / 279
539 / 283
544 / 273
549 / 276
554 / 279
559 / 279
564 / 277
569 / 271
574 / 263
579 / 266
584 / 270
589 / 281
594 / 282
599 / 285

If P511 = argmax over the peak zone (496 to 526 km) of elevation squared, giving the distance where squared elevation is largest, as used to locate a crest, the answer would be 524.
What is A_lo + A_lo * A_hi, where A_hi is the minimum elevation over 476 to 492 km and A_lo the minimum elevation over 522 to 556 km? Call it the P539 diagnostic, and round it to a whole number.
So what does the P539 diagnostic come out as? 73710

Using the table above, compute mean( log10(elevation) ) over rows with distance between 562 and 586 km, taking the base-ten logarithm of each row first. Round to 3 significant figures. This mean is 2.43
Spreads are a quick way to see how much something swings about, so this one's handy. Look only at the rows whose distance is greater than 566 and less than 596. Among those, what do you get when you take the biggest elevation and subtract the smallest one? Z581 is 19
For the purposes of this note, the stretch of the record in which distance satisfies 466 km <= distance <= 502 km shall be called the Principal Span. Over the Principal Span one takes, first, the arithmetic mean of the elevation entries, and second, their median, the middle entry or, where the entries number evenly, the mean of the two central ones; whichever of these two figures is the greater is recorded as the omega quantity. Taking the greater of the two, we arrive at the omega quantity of 254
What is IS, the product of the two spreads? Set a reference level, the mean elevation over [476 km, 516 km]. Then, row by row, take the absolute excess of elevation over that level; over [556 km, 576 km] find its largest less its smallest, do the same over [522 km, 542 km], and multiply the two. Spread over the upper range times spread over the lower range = 96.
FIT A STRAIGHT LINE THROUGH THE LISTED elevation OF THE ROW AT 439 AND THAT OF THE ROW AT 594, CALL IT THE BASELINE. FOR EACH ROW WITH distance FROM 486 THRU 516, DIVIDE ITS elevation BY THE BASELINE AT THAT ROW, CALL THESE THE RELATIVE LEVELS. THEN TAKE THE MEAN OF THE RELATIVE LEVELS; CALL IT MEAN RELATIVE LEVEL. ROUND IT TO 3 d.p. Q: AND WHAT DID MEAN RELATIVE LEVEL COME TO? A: 0.892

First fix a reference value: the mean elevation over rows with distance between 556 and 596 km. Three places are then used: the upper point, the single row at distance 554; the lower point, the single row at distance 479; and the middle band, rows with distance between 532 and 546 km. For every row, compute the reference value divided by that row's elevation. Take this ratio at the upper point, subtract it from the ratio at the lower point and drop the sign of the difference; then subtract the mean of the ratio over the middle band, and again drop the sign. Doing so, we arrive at 0.95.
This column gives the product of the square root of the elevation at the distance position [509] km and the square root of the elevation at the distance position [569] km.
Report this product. 267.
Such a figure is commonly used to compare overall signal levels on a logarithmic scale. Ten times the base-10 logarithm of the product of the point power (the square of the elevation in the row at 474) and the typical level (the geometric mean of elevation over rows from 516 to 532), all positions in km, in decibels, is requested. 72.6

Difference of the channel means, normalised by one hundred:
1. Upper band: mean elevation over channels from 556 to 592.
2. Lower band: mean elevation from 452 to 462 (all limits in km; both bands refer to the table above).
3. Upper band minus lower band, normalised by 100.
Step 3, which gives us 0.37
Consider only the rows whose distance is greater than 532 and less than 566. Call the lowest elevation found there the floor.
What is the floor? 273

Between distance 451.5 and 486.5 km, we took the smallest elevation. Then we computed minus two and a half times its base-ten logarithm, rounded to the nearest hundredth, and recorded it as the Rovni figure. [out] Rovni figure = -5.90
